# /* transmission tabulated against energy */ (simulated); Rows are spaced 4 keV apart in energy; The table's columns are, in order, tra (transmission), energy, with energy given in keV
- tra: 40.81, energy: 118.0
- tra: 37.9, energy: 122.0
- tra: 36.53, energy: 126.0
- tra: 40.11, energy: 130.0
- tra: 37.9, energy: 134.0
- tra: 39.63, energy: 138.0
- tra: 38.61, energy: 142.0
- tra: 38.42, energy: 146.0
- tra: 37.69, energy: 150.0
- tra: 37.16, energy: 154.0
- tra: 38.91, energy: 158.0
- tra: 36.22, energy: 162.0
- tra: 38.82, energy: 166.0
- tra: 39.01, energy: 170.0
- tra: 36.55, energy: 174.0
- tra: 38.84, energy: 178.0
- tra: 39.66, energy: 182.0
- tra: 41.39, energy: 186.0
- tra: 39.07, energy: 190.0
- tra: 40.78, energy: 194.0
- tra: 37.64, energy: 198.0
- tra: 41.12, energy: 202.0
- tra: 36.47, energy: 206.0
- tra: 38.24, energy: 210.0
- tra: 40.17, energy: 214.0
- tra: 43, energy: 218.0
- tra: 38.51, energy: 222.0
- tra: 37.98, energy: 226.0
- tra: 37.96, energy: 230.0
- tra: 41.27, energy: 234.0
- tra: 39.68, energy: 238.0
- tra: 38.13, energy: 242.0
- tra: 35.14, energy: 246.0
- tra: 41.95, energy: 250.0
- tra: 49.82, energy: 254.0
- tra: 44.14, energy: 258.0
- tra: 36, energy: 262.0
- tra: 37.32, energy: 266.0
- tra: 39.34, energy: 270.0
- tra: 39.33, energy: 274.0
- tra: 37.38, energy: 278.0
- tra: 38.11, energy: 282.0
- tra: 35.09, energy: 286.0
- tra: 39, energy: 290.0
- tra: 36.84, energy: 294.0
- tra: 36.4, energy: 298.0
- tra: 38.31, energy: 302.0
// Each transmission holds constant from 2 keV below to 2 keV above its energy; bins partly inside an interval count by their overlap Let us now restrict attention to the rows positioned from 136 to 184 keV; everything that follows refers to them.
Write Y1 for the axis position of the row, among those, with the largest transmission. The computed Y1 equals 182.0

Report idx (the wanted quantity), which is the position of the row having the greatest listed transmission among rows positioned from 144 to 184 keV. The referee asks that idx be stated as 182.0 keV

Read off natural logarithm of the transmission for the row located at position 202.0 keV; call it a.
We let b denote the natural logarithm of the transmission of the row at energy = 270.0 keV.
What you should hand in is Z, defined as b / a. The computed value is 0.988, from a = 3.72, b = 3.67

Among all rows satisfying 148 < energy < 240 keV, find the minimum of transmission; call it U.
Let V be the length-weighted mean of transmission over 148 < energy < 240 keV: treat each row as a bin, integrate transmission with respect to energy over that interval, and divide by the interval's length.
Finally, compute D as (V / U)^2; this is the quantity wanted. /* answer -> 1.16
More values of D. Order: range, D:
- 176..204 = 1.12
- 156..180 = 1.10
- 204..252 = 1.23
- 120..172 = 1.11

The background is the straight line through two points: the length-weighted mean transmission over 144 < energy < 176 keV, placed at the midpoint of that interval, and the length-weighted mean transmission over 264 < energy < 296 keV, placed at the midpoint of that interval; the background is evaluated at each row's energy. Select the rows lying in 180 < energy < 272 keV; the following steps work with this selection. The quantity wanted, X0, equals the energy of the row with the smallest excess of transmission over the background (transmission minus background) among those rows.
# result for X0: 246.0 keV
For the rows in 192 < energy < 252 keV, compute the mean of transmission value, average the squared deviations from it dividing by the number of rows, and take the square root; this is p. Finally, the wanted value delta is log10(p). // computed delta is 0.32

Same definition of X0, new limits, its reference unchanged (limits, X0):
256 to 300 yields 286.0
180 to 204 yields 198.0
